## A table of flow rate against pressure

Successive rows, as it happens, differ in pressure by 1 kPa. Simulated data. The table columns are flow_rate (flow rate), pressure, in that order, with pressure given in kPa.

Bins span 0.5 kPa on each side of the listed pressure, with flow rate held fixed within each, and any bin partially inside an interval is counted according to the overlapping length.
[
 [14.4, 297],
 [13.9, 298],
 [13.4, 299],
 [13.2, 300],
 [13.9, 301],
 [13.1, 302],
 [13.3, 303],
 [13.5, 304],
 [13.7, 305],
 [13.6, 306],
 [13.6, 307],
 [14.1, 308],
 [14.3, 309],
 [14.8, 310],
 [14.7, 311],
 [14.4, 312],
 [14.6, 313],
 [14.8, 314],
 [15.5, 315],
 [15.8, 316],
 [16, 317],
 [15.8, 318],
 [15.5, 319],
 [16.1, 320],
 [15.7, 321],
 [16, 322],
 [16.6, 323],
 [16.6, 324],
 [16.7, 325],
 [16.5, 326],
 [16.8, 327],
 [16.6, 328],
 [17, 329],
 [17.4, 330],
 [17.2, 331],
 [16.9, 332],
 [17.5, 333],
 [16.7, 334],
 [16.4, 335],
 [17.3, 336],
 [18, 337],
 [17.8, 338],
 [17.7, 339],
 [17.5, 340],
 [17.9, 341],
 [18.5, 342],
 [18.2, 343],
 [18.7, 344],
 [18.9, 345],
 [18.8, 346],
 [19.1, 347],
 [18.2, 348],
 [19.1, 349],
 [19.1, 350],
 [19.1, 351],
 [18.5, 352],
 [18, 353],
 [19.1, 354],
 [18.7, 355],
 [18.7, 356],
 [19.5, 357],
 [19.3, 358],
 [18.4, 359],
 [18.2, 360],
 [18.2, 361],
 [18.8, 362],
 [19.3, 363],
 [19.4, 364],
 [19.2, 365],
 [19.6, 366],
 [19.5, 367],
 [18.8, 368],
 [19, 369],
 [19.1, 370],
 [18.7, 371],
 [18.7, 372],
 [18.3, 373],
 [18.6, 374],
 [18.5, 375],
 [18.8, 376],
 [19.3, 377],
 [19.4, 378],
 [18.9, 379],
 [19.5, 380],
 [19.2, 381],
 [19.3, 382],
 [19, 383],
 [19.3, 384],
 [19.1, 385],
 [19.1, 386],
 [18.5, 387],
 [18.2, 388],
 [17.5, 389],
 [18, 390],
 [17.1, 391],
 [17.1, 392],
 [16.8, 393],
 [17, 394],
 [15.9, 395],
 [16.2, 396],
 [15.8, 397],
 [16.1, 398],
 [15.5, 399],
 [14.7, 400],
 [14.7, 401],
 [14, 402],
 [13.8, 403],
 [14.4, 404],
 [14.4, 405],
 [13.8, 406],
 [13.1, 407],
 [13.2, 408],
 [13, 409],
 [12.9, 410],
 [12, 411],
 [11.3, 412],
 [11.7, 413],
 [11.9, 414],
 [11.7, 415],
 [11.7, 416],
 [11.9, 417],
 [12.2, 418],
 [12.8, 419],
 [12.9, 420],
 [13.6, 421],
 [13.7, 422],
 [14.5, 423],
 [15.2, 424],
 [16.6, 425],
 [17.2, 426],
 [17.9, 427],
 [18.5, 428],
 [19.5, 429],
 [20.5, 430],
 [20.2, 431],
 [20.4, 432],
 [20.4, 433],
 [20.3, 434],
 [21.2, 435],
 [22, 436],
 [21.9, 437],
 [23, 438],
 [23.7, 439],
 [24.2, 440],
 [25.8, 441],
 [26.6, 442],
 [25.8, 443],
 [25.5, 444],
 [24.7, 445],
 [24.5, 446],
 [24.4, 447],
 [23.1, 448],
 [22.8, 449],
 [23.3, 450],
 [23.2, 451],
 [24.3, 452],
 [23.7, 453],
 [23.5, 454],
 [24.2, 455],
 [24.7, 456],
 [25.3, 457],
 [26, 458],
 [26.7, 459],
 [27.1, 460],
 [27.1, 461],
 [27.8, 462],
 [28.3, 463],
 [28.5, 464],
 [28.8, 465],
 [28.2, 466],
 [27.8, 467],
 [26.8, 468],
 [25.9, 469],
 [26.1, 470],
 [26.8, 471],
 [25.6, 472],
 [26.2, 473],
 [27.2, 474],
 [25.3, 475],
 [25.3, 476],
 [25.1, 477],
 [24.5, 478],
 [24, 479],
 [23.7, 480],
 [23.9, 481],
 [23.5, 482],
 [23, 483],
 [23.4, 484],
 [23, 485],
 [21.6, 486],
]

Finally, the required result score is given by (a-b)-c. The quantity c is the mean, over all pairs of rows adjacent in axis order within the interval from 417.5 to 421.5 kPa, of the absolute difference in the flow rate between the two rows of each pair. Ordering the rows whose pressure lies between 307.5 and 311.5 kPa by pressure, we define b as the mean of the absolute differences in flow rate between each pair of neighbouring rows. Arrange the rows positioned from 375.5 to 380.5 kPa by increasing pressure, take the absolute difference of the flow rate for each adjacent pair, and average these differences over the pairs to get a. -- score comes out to -0.3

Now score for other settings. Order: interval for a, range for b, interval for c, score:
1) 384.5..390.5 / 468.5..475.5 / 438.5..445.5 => -1.3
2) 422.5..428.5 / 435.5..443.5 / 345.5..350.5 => -0.5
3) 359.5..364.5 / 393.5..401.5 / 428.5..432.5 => -0.7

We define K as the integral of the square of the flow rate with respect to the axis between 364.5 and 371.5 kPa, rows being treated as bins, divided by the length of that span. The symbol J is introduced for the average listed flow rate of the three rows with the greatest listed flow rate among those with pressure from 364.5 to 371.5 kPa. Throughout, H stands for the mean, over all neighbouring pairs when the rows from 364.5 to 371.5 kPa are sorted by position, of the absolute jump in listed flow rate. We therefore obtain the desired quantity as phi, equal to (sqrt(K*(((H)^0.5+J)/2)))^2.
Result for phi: 3659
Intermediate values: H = 0.32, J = 19.4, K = 366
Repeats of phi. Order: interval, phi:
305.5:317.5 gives 1762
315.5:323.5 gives 2140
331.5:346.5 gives 3082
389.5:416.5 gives 1895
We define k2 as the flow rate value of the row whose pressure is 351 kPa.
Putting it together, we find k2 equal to 19.1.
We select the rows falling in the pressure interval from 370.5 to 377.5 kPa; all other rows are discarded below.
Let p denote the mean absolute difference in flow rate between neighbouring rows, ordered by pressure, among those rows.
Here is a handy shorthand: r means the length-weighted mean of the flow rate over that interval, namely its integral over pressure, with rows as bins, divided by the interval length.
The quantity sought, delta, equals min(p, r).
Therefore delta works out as 0.27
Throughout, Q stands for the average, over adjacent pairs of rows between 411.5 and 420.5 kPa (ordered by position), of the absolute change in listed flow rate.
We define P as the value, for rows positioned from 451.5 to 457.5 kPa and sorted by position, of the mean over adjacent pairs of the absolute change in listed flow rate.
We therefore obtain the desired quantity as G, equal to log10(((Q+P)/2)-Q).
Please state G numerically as -0.9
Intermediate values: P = 0.52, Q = 0.25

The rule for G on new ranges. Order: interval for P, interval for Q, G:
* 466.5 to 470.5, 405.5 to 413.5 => -0.9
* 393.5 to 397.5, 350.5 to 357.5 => -1.8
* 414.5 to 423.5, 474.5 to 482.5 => -1.7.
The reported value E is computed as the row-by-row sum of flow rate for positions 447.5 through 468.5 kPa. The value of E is 541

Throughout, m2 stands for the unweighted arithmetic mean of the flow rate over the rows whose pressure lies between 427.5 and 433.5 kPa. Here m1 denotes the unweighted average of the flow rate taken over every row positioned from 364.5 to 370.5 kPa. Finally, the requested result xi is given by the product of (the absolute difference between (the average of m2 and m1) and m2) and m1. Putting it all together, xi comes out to 7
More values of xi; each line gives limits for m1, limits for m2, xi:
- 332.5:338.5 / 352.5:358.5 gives 14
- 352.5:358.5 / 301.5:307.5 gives 51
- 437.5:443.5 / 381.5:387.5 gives 72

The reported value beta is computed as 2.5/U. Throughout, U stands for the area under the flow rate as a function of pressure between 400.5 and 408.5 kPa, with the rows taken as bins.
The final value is 0.0224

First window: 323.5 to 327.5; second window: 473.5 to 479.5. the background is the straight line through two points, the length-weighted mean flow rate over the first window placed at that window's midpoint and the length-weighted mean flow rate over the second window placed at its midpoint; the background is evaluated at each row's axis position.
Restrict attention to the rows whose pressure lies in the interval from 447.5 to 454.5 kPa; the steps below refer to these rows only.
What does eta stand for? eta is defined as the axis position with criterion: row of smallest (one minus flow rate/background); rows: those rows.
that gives 452 kPa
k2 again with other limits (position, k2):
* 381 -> 19.2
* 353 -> 18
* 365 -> 19.2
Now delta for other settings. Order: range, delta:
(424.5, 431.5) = 0.70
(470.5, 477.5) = 0.82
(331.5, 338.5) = 0.58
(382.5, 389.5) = 0.35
